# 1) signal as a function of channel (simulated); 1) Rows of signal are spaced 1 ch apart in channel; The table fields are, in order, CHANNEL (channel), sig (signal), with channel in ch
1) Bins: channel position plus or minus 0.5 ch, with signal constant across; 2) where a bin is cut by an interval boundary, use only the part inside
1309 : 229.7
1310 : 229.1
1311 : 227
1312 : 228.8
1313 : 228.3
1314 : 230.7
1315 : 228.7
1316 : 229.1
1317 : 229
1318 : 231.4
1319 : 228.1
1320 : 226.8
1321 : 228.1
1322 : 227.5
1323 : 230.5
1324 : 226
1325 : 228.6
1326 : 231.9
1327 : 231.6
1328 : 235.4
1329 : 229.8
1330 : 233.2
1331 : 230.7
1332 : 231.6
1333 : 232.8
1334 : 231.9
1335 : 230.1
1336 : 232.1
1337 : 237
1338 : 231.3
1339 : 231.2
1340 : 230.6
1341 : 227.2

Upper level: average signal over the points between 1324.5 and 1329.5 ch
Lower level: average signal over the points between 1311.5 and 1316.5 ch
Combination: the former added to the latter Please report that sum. 461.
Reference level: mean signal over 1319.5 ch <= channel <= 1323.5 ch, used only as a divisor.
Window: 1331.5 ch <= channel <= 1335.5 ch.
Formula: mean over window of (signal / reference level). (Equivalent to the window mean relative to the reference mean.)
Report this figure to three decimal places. 1.015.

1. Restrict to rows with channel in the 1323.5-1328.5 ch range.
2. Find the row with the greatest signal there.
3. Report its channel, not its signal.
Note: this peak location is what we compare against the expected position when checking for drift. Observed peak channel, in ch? 1328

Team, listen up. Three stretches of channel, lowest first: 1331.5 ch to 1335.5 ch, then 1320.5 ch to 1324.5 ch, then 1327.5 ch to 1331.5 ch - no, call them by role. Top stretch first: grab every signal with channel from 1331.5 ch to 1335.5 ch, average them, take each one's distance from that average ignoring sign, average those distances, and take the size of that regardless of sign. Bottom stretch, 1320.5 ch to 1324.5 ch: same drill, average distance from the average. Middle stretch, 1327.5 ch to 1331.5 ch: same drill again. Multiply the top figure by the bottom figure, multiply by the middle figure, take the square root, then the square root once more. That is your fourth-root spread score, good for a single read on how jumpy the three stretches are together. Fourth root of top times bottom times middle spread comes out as 1.18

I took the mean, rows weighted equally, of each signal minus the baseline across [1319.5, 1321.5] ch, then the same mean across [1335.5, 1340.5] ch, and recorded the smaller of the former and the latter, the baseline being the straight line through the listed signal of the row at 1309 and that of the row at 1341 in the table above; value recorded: -1.4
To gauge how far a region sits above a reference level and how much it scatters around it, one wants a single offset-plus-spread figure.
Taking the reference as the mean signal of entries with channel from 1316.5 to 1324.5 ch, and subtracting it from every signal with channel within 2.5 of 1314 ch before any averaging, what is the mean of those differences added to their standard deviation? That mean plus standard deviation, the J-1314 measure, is 2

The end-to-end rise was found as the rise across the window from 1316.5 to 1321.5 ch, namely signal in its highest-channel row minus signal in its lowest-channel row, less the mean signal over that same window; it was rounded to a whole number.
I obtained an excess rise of -230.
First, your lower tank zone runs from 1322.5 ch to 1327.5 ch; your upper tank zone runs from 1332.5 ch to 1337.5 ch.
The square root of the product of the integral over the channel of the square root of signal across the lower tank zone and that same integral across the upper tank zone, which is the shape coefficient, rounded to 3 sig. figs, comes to 76.0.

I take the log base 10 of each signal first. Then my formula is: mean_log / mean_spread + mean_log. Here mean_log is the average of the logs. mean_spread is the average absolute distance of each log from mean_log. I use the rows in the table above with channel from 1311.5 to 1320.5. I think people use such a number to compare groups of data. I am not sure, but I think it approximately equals 1323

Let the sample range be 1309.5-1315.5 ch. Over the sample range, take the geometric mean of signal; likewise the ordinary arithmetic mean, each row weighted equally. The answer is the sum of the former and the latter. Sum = 458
